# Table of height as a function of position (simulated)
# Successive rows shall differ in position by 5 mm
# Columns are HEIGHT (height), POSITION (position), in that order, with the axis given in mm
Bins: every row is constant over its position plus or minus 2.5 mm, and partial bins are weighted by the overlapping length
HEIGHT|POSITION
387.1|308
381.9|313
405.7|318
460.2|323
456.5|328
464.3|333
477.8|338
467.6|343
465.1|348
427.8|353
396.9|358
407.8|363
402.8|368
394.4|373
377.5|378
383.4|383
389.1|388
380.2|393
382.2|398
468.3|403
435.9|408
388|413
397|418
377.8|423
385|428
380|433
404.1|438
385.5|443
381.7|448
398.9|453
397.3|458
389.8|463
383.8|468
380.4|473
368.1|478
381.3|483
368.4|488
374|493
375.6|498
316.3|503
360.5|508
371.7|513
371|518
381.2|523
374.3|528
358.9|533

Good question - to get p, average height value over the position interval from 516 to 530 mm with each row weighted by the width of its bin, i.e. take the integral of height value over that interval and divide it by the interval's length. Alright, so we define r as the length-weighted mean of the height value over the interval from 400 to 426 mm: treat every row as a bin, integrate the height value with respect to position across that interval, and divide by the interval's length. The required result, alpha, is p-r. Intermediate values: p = 376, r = 412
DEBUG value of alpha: -37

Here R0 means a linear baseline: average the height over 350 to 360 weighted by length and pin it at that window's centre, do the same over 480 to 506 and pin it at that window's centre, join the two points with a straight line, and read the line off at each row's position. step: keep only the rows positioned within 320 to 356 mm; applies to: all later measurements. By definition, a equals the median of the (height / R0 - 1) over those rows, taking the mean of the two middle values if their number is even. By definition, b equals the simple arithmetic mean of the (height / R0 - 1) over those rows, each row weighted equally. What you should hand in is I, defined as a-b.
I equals 0.006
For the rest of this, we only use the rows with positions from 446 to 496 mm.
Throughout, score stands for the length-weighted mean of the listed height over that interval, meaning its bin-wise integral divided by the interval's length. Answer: 382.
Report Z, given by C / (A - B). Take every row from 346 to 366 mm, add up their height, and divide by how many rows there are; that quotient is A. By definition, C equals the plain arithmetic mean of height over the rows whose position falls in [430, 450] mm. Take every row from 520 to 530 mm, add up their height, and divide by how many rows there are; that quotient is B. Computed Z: 8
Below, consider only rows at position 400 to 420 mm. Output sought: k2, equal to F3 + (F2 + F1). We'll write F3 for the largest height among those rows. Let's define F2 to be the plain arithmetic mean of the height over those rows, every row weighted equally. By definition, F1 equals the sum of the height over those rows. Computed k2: 2580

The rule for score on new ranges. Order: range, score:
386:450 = 397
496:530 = 364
